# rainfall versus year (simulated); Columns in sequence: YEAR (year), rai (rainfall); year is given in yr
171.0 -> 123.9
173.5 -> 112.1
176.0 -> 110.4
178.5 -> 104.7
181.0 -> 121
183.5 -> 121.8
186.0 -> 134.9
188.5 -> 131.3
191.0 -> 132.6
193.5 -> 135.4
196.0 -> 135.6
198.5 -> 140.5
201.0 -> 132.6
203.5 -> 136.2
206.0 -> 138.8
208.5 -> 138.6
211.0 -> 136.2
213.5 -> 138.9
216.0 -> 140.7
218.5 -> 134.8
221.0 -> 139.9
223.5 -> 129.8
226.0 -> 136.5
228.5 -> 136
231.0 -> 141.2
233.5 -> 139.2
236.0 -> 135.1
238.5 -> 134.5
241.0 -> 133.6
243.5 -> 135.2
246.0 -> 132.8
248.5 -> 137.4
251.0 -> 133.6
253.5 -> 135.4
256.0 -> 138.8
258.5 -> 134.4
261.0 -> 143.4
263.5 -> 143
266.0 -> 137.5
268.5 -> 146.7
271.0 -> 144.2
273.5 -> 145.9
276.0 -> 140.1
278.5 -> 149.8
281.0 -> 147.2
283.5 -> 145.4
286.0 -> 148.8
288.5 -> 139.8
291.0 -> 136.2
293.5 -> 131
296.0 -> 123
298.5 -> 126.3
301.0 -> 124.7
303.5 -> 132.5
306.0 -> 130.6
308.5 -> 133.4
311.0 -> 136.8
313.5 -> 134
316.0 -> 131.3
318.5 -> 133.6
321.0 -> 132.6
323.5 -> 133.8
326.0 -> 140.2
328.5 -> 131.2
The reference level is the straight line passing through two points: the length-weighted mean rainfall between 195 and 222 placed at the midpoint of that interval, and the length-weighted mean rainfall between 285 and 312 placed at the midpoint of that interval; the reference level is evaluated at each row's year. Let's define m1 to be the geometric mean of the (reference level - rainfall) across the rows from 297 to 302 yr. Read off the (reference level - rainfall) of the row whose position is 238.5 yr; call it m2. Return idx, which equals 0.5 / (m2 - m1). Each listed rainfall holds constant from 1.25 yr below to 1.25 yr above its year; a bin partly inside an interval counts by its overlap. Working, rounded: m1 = 7.2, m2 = 1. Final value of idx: -0.087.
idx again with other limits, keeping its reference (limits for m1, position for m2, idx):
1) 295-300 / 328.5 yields -0.063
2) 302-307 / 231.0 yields -0.096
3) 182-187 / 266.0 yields -0.045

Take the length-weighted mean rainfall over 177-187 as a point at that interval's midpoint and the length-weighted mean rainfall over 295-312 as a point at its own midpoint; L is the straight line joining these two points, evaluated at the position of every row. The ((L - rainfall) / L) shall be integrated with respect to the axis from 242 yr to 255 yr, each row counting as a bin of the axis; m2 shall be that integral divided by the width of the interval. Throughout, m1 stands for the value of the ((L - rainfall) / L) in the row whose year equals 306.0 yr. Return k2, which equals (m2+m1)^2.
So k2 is 0.01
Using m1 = -0.01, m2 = -0.077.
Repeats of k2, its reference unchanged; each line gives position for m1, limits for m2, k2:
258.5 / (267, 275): 0.04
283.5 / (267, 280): 0.08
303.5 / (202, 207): 0.02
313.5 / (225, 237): 0.02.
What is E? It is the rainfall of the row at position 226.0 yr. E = 136.5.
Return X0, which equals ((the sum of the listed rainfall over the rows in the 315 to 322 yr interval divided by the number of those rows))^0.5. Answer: 11.51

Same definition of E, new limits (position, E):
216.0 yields 140.7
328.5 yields 131.2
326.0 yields 140.2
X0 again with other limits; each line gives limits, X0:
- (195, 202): 11.67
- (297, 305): 11.31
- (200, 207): 11.66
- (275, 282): 12.07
